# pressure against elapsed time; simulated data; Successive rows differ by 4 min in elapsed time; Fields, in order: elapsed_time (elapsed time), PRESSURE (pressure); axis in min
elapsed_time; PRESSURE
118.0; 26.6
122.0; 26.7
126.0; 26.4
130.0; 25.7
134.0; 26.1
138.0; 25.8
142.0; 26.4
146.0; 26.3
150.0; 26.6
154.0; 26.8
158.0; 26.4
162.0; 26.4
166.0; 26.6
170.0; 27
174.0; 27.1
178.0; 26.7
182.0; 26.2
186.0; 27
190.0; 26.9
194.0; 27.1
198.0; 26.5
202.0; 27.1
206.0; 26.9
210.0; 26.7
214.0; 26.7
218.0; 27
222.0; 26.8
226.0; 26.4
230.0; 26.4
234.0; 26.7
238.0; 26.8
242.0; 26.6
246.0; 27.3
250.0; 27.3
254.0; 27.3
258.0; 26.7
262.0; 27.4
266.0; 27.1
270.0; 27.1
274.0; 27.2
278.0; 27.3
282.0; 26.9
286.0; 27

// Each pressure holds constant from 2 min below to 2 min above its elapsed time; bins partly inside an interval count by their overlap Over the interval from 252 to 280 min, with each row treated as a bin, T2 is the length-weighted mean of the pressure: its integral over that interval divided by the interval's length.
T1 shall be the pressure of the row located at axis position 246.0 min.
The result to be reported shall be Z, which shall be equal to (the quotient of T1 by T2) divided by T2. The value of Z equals 0.0370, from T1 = 27.3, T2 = 27.2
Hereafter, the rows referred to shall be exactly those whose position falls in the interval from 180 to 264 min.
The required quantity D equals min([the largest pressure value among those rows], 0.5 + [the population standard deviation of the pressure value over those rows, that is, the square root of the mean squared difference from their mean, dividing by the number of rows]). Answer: 0.823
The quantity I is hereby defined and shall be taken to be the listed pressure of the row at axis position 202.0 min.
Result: 27.1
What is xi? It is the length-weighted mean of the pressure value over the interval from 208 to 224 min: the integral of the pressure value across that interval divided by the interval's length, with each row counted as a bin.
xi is 26.80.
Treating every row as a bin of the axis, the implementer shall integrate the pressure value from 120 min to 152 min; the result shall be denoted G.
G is 840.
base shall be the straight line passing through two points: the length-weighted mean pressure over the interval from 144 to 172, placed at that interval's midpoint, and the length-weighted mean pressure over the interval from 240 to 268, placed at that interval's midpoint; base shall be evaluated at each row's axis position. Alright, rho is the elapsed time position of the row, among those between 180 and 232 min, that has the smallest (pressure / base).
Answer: 230.0 min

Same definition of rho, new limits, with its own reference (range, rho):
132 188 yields 138.0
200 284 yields 230.0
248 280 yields 258.0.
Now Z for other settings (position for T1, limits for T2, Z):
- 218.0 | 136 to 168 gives 0.0387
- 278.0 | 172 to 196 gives 0.0379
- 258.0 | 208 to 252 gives 0.0372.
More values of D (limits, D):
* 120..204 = 0.897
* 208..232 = 0.713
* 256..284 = 0.720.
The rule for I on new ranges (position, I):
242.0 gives 26.6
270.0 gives 27.1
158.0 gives 26.4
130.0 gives 25.7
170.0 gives 27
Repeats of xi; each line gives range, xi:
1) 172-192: 26.78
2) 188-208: 26.90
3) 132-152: 26.24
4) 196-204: 26.80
